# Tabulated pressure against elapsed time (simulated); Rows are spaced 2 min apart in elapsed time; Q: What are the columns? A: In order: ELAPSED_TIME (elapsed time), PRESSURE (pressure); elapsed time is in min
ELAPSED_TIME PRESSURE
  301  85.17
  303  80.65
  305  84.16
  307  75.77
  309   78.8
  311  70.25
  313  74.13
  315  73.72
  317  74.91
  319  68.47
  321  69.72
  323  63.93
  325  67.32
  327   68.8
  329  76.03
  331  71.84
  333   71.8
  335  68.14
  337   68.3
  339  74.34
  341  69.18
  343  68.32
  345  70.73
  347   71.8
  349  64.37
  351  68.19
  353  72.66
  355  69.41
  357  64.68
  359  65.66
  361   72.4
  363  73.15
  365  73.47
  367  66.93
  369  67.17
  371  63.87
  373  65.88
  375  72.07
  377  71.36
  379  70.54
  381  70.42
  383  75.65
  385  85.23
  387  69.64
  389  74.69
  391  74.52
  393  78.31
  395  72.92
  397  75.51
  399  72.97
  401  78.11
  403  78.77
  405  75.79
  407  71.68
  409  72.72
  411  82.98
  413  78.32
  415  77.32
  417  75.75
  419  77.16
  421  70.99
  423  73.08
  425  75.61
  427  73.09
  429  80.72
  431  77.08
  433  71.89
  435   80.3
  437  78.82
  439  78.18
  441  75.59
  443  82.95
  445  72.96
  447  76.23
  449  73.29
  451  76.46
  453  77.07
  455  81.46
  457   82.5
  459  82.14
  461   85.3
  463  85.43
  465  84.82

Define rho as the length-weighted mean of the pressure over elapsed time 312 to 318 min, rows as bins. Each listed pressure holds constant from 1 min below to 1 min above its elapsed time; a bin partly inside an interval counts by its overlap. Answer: 74.3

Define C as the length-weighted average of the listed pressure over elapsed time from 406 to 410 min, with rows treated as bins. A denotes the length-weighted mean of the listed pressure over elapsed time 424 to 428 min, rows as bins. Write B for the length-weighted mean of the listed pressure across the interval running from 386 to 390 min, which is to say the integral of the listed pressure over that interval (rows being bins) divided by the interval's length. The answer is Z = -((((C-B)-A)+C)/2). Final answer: 1.1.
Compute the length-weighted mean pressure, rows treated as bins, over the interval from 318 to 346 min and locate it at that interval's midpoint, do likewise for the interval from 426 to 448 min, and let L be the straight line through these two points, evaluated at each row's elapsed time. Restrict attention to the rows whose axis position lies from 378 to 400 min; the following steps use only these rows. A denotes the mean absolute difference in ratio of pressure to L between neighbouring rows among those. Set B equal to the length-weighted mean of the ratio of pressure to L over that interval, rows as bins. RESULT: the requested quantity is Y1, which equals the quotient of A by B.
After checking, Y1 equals 0.0672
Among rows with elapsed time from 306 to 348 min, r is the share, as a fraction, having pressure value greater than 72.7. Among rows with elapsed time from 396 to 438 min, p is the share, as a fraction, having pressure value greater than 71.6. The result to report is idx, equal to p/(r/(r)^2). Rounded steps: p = 0.95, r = 0.33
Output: 0.32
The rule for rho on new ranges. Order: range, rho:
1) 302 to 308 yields 80.2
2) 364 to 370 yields 69.2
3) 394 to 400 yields 73.8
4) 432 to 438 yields 77.0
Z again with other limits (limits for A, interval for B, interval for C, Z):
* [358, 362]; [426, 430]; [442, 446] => -5.0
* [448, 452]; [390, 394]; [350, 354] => 5.2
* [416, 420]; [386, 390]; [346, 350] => 6.2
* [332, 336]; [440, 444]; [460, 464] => -10.7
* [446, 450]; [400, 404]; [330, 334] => 4.8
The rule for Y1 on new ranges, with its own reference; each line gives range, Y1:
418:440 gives 0.0534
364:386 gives 0.0488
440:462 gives 0.0455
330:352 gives 0.0439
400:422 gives 0.0447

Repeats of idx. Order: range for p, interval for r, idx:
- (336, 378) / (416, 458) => 0.30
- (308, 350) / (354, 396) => 0.16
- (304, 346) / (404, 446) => 0.41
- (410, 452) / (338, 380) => 0.14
